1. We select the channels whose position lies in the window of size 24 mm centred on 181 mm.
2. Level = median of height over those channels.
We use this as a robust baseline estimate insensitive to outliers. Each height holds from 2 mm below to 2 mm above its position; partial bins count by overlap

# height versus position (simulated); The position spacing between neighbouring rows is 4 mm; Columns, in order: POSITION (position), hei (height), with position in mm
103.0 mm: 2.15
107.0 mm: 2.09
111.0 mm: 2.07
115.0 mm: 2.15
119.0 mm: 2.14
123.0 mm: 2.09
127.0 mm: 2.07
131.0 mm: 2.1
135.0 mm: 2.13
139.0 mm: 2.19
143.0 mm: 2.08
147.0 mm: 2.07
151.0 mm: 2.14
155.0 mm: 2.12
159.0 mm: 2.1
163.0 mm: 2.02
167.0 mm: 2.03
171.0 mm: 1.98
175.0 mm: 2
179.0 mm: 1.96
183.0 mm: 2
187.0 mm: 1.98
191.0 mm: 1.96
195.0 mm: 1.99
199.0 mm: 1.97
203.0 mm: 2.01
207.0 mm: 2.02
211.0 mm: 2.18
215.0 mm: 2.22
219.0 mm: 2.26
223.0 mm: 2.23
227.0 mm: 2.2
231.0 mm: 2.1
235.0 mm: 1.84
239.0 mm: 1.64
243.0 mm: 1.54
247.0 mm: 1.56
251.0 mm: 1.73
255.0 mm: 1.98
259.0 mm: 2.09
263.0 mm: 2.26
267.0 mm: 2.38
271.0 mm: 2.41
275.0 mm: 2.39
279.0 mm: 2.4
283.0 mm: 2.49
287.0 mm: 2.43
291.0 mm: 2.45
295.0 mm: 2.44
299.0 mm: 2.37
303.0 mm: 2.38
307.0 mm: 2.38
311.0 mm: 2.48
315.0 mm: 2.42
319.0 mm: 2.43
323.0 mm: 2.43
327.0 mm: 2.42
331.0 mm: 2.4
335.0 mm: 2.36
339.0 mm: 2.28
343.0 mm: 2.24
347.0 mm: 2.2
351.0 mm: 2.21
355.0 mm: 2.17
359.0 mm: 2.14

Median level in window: 1.98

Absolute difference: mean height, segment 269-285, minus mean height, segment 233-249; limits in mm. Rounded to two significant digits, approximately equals 0.78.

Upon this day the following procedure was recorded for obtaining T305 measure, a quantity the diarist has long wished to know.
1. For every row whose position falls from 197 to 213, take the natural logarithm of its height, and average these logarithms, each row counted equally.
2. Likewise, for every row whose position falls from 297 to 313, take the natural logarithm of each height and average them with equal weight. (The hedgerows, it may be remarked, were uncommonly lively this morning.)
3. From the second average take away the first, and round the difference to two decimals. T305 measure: 0.16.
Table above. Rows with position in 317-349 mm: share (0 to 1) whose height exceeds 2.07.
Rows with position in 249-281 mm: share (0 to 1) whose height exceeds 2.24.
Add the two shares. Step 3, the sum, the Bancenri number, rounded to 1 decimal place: 1.6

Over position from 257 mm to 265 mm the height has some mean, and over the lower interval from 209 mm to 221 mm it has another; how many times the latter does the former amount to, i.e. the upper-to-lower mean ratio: 0.98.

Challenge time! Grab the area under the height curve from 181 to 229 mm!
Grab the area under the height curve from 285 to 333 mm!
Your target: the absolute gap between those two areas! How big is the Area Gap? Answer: 16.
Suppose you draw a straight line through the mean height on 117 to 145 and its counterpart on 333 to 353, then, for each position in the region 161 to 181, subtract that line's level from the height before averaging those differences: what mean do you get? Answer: -0.14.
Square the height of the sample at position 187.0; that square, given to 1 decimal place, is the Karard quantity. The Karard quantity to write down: 3.9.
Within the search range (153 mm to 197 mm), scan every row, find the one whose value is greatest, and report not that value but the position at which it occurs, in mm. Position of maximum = 155.0 mm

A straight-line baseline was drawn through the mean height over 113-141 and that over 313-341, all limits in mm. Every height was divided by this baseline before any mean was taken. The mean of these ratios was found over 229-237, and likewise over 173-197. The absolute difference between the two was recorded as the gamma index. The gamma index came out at 0.031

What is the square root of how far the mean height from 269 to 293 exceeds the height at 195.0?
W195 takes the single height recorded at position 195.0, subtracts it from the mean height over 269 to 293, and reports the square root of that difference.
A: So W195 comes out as 0.7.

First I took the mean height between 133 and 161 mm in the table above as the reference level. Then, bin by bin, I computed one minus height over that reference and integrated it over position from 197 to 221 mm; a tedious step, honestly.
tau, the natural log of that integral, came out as -2.3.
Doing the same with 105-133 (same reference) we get -1.5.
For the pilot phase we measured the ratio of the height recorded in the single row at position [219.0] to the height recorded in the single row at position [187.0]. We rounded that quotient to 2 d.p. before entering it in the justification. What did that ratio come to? 1.14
